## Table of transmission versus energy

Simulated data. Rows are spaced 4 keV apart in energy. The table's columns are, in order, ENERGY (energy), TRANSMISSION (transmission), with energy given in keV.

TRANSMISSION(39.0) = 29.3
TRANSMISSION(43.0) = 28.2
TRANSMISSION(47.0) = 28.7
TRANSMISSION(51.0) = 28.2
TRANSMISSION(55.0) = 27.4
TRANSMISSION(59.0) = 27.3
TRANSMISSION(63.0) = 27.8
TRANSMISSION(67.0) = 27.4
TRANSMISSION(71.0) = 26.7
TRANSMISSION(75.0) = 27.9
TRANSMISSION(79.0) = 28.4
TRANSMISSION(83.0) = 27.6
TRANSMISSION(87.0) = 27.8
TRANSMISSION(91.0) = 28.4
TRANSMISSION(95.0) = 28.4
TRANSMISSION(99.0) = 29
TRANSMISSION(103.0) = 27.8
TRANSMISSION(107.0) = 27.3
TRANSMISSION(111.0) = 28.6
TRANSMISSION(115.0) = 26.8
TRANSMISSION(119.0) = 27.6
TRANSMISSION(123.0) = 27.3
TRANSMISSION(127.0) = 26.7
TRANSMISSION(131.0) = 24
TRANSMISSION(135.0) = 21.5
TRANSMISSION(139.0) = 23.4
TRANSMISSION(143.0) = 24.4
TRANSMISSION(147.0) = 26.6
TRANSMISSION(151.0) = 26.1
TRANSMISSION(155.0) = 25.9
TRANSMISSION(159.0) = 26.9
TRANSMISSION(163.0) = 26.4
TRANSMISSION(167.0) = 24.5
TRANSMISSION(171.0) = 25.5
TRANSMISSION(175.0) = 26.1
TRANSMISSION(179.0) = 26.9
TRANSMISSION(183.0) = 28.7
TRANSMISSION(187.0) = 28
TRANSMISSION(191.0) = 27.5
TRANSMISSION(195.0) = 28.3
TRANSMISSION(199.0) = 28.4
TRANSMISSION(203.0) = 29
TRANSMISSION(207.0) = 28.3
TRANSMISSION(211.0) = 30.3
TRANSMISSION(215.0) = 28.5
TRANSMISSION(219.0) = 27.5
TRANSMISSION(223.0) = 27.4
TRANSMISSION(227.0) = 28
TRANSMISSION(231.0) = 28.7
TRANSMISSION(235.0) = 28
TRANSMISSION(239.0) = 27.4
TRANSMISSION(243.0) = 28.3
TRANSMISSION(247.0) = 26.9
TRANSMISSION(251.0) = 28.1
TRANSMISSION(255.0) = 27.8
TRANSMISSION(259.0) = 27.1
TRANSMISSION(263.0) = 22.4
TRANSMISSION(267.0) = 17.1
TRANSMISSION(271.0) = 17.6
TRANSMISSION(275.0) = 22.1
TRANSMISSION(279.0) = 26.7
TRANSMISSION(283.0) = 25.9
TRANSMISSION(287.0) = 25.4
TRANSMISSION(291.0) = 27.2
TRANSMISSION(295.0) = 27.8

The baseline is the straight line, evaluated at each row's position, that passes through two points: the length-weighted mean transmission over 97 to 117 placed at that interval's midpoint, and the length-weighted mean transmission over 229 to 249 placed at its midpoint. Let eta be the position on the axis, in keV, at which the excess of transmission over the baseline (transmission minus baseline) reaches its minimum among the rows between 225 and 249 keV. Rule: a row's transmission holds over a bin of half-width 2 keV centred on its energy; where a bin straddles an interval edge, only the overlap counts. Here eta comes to 247.0 keV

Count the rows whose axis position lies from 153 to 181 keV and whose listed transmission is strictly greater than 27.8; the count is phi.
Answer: 0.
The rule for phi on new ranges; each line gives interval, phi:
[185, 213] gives 6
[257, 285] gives 0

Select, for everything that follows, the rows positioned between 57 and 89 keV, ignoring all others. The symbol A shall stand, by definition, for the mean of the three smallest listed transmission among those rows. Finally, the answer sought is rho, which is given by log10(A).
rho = 1.43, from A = 27.1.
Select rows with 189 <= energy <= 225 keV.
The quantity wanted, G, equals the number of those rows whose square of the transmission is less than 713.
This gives 0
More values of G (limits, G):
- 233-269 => 2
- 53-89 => 1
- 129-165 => 8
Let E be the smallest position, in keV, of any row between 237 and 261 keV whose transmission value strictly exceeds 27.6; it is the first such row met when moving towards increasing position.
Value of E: 243.0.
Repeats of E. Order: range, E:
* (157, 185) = 183.0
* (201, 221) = 203.0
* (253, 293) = 255.0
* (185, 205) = 187.0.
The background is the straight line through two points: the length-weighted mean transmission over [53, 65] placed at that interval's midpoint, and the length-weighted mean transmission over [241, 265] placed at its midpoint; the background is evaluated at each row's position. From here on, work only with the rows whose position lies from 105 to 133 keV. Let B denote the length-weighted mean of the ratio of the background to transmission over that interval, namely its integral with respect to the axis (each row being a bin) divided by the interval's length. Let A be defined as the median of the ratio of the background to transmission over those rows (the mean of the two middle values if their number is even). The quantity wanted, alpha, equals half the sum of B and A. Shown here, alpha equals 1.01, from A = 1.00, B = 1.02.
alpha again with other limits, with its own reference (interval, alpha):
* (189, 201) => 0.96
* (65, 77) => 1.00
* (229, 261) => 0.96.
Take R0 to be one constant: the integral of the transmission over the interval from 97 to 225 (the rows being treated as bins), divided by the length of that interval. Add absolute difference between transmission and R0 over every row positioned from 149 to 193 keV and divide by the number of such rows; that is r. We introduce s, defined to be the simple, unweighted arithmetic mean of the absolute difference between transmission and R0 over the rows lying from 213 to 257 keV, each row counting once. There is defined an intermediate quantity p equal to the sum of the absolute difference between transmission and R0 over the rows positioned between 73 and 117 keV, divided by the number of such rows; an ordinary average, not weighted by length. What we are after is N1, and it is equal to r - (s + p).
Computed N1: -1.12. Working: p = 1.11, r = 0.95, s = 0.96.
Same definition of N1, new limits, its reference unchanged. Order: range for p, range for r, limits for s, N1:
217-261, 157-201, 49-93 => -0.63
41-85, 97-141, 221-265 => -0.44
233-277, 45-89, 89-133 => -3.31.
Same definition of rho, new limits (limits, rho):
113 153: 1.36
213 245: 1.44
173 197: 1.43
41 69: 1.44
